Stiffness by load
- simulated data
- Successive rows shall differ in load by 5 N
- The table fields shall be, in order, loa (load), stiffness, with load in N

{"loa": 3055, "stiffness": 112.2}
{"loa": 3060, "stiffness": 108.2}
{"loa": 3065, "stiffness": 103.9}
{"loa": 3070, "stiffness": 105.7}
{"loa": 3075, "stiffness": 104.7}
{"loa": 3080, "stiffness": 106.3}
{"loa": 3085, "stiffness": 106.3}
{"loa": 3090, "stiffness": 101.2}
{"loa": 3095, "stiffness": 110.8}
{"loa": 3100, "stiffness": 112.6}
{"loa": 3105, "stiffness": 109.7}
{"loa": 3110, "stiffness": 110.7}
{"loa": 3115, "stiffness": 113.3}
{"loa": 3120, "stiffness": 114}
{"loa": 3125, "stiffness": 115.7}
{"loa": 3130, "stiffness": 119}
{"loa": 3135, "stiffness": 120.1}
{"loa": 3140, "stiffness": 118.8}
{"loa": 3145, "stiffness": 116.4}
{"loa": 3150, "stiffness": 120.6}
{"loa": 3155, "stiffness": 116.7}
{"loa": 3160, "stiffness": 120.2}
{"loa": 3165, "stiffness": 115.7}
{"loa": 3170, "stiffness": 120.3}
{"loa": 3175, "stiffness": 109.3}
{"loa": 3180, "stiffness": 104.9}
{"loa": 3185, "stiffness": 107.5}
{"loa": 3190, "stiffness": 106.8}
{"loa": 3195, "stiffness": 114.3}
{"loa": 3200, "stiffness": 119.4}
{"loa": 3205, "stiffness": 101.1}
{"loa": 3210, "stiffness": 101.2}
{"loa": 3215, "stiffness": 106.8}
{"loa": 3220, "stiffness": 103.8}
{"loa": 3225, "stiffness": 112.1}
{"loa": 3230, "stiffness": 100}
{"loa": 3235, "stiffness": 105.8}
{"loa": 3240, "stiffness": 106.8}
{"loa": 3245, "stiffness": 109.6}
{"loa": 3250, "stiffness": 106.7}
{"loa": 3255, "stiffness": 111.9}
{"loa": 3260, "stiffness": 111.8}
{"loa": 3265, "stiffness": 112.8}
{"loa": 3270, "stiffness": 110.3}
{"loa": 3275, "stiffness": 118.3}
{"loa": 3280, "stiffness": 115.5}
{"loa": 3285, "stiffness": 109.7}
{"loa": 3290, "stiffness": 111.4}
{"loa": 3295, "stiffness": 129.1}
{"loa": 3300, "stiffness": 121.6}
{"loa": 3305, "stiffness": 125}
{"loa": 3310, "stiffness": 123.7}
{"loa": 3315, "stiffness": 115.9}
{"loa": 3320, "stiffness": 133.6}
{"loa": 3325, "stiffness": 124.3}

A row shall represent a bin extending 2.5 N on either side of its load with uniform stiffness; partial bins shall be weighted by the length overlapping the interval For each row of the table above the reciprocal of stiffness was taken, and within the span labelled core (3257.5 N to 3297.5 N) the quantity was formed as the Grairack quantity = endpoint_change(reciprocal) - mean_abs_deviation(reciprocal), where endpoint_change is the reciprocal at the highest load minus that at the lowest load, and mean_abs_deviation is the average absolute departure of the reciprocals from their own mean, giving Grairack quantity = -0.0015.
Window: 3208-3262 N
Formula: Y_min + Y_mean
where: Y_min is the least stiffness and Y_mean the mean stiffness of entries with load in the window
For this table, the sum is 207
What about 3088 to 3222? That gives 213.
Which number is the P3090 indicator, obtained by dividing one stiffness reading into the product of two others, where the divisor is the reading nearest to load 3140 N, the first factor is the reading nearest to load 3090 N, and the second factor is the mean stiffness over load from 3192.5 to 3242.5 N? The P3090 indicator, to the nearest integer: 91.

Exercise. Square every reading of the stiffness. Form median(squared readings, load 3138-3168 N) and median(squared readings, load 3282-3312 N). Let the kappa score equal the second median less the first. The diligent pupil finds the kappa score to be 1178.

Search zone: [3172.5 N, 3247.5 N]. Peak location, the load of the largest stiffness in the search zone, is 3200 N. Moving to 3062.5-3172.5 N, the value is 3150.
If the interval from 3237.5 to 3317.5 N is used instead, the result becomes 3295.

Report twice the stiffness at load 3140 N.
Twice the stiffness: 238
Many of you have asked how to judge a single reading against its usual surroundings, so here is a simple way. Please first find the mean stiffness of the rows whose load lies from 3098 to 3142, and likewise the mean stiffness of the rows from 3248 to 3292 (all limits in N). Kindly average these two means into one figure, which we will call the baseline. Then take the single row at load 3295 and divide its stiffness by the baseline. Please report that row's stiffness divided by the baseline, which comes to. 1.14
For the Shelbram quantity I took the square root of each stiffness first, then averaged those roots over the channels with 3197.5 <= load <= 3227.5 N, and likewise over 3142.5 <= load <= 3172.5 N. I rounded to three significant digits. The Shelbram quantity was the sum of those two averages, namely 21.2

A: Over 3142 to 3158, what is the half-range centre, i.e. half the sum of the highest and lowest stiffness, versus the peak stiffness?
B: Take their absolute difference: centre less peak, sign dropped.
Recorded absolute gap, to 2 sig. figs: 2.1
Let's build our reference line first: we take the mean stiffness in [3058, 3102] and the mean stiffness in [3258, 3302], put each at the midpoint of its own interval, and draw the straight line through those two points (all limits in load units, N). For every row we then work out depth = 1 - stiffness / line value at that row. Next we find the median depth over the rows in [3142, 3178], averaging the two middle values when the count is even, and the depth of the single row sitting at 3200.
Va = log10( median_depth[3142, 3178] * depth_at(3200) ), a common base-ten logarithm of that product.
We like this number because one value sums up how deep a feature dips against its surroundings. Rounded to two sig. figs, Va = -2.4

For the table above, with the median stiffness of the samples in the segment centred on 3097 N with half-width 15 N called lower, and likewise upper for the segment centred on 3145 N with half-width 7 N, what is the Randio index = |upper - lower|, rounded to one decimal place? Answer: 8.6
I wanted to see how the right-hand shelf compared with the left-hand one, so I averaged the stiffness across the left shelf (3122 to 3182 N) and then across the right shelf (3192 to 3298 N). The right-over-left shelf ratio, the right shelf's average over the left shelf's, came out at 0.95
